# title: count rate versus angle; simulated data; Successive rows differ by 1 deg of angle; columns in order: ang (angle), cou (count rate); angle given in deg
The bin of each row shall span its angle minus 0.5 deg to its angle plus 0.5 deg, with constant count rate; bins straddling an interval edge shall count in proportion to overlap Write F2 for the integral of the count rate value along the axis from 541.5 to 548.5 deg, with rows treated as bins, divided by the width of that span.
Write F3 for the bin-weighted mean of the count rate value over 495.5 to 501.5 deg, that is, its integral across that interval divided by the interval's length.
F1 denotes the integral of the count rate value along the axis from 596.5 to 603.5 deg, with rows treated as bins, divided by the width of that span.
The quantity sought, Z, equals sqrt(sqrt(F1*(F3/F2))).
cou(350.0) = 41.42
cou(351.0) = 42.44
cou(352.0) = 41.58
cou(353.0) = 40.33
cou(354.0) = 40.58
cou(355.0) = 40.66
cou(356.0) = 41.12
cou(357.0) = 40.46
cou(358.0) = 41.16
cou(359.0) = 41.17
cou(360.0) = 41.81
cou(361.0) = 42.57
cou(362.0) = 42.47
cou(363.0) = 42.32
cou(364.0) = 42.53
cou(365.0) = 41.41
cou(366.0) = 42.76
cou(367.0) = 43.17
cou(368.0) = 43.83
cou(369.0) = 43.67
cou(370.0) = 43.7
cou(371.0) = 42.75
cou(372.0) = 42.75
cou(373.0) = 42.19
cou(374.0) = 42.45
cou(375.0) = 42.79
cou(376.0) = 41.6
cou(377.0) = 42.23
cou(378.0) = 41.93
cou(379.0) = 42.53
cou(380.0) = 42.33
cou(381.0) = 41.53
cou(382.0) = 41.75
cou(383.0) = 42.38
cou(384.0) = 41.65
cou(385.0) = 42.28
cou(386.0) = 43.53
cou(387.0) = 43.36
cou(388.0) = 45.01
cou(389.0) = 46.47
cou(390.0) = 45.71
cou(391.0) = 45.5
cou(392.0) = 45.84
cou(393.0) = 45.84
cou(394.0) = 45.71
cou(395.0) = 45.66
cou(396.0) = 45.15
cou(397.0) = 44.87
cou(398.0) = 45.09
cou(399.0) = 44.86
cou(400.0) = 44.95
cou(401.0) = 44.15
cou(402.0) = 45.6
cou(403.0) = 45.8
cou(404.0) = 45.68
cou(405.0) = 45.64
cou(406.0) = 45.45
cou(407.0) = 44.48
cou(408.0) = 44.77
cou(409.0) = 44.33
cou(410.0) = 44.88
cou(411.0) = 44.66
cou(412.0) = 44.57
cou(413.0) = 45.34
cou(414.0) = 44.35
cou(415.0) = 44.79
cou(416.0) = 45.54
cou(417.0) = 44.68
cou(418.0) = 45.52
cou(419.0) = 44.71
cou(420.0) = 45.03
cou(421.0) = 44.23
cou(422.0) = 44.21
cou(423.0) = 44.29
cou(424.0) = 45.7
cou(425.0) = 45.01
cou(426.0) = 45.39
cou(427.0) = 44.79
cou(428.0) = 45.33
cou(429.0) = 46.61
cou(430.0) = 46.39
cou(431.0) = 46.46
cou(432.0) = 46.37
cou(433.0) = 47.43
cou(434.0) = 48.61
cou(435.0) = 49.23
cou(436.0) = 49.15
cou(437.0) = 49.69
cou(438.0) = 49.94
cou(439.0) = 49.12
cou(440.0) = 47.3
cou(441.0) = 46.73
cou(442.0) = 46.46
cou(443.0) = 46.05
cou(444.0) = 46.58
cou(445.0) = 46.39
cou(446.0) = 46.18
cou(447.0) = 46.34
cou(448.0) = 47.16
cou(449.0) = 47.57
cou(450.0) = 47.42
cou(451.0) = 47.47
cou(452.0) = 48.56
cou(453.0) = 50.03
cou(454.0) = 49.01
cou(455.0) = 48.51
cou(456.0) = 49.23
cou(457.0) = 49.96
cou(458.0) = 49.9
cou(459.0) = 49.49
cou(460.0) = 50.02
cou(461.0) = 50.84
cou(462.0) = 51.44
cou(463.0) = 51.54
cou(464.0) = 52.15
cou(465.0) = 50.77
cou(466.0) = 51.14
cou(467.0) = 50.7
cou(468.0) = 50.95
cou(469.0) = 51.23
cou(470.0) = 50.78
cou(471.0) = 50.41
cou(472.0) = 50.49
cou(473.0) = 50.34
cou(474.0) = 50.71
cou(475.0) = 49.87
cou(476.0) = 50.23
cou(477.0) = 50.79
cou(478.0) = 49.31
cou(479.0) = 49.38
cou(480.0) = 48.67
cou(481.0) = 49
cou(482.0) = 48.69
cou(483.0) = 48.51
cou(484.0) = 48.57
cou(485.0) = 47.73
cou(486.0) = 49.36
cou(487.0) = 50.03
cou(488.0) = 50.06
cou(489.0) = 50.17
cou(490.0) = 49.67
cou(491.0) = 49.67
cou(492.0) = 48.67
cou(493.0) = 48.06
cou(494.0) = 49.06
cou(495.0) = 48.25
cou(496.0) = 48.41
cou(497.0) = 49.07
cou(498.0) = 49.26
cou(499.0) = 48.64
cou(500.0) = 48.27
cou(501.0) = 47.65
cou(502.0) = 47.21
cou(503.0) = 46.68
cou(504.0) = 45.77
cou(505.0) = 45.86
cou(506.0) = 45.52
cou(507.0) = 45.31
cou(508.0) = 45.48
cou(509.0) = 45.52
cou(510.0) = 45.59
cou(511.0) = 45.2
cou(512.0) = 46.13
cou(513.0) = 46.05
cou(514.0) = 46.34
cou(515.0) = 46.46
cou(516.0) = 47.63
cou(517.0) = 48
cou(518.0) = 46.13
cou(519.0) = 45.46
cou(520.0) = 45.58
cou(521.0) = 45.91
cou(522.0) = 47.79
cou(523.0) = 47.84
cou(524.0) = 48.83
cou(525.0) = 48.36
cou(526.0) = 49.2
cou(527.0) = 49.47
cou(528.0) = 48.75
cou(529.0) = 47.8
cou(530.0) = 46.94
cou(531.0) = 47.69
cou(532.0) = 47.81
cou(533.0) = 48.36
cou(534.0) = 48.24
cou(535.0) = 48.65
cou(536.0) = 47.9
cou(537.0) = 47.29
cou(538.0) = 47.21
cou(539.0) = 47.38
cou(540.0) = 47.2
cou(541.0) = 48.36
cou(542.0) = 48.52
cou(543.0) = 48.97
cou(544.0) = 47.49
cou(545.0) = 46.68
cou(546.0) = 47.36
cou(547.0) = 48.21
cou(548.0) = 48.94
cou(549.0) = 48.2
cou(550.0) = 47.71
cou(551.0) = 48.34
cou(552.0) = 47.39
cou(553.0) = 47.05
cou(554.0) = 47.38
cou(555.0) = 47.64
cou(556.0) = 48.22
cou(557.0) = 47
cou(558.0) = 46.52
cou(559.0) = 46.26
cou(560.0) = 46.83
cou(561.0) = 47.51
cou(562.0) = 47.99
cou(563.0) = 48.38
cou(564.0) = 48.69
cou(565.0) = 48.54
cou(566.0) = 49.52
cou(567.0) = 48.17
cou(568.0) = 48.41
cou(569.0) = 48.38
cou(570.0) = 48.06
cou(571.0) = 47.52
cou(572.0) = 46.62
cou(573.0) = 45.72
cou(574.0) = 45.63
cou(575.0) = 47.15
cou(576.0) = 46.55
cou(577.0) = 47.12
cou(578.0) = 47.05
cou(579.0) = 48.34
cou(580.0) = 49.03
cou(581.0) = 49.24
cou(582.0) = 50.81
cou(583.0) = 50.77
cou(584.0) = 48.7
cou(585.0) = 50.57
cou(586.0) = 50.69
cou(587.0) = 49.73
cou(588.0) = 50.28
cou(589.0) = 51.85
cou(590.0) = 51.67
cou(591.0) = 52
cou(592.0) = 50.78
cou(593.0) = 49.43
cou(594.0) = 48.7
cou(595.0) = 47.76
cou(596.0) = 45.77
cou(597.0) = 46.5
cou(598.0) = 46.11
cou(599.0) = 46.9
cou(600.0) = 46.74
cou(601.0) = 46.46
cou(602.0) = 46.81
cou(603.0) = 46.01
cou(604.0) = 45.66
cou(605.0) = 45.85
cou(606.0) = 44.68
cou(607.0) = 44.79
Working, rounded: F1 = 46.5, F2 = 48.0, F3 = 49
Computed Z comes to 2.62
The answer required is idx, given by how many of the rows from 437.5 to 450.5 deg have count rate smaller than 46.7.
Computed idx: 6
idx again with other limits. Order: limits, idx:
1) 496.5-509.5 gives 7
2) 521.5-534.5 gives 0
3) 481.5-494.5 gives 0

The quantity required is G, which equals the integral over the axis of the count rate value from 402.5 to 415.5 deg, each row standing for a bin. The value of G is 585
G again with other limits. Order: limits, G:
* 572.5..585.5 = 627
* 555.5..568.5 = 622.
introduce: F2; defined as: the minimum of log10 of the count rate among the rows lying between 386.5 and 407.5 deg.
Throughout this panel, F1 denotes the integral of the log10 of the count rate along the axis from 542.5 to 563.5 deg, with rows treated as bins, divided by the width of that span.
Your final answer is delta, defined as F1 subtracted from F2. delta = -0.041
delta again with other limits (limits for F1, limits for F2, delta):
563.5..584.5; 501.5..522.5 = -0.027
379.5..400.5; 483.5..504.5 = 0.015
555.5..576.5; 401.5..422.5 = -0.031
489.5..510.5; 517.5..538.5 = -0.019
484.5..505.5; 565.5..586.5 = -0.026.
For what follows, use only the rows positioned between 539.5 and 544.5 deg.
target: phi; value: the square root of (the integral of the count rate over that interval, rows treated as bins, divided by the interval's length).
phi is 6.94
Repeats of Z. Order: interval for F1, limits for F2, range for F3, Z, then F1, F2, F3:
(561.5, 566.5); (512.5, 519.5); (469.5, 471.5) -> 2.70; 48.6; 46.6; 51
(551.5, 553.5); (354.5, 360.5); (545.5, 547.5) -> 2.72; 47.2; 41.1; 48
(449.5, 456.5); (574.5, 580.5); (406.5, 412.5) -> 2.60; 48.6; 47.5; 45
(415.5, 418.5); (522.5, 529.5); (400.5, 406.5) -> 2.55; 45.2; 48.6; 45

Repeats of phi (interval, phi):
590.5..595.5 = 7.05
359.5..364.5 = 6.51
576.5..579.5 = 6.89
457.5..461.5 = 7.08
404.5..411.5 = 6.70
